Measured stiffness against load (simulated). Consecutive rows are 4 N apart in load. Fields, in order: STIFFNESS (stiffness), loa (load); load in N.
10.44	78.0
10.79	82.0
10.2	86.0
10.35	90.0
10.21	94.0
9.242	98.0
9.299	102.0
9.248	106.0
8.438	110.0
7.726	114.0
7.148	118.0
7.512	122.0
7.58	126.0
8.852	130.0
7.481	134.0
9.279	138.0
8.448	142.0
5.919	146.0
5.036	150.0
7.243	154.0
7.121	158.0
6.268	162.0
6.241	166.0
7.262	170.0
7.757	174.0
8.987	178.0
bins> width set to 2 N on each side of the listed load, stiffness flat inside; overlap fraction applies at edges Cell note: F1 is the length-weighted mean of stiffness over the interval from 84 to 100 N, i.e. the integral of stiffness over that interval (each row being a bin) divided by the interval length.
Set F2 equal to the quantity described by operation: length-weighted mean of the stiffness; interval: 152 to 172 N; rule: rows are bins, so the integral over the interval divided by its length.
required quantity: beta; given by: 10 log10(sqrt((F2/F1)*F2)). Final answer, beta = 3.3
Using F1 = 10.0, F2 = 6.83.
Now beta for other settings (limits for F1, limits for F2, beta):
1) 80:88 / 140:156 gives 3.1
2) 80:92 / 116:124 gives 3.6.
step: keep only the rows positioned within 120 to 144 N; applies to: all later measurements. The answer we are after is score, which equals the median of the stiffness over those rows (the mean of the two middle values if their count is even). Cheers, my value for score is 8.01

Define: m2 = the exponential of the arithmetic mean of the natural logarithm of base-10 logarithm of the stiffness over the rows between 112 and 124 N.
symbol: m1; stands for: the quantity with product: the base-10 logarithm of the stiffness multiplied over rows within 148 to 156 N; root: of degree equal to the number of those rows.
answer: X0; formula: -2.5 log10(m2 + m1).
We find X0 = -0.54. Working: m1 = 0.78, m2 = 0.87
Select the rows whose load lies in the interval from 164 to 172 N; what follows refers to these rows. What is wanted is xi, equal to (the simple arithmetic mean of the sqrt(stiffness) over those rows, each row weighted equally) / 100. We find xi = 0.026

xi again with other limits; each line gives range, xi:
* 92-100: 0.031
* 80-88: 0.032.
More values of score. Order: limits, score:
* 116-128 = 7.51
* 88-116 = 9.25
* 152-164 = 7.12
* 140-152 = 5.92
